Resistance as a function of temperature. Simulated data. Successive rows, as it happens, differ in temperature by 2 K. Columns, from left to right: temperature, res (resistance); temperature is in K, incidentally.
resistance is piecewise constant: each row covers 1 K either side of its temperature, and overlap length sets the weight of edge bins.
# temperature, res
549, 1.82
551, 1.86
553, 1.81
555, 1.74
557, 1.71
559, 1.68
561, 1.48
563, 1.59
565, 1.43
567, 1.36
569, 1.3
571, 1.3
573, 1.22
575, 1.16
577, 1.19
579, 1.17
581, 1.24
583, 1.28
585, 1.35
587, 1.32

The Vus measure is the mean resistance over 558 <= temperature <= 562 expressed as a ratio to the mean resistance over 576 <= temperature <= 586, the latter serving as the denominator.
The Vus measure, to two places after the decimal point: 1.27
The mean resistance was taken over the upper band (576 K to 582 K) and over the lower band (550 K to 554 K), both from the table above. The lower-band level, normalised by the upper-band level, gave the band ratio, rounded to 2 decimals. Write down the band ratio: 1.53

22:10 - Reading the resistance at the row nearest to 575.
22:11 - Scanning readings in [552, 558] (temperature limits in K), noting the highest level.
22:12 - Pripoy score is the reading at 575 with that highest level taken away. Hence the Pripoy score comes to -0.65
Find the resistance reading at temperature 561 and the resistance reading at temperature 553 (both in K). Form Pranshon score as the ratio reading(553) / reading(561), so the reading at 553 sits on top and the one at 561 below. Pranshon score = 1.22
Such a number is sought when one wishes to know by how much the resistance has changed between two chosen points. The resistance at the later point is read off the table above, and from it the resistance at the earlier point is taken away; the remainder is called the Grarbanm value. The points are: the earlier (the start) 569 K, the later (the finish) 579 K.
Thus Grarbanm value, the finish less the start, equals -0.1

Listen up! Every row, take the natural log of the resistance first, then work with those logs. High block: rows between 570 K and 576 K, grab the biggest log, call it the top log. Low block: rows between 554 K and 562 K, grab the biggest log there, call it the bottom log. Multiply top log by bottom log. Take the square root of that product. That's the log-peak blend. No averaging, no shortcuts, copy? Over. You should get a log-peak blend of 0.38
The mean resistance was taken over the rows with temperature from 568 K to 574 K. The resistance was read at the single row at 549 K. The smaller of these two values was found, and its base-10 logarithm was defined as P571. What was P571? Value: 0.10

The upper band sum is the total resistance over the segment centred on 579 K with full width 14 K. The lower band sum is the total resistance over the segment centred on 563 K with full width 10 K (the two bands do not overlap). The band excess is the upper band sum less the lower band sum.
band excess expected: 1.1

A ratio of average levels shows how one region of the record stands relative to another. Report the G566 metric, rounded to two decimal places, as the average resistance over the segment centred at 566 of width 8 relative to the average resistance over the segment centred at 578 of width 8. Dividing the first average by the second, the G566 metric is 1.19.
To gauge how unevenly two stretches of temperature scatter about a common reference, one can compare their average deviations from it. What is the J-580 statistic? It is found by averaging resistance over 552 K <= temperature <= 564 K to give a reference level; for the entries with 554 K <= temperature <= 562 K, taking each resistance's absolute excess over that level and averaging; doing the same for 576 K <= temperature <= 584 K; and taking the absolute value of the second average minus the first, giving 0.37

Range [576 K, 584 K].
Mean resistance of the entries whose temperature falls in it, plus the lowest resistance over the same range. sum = 2.4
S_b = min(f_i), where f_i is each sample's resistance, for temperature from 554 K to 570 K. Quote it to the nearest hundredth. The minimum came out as 1.30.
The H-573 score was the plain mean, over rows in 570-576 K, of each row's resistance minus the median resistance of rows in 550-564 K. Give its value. -0.5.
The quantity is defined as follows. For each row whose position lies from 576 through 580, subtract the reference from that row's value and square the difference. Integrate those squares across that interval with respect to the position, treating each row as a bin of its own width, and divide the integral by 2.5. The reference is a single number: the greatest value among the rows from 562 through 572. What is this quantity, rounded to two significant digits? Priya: 0.27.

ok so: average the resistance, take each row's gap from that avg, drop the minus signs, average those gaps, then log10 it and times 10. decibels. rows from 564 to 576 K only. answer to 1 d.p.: -11.5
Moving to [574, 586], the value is -12.3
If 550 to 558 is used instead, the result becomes -12.6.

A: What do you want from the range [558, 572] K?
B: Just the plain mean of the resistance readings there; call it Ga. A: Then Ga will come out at 1.45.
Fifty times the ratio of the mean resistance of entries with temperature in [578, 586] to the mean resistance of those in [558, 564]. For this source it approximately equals 40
